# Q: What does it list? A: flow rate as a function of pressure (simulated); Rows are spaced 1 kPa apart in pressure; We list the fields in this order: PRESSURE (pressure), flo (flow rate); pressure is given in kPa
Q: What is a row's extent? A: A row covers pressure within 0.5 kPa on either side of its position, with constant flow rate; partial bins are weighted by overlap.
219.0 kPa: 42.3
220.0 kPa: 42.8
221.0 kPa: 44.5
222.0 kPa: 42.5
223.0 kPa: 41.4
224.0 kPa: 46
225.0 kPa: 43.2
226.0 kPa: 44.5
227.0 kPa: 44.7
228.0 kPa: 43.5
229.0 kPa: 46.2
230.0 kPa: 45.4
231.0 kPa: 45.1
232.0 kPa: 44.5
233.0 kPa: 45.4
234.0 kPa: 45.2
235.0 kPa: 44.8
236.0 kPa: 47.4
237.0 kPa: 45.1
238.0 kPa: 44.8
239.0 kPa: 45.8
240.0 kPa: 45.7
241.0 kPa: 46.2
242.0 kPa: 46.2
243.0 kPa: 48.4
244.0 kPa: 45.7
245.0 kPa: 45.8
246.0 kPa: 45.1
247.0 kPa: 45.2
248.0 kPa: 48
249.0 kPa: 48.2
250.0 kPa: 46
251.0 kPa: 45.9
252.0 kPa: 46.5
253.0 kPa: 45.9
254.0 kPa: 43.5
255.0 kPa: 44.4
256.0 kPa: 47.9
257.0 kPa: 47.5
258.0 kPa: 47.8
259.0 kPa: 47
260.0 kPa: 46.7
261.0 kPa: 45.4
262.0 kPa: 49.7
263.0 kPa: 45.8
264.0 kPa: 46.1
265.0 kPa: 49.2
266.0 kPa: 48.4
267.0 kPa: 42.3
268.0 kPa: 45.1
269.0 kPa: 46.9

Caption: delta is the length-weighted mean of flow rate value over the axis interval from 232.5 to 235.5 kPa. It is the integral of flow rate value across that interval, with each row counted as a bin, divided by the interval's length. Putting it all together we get 45.1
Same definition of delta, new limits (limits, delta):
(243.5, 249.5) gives 46.3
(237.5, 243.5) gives 46.2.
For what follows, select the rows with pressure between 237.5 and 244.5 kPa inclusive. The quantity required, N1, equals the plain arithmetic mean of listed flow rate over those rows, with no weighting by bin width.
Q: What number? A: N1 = 46.1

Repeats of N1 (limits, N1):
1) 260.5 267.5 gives 46.7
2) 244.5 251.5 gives 46.3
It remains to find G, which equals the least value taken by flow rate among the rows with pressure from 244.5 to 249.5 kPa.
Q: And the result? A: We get 45.1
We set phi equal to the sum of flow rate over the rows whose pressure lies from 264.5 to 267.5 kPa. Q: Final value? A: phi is 140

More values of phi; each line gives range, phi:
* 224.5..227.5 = 132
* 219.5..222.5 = 130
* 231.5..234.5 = 135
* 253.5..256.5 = 136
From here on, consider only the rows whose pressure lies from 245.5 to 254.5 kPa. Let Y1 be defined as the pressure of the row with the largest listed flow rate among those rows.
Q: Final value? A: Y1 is 249.0 kPa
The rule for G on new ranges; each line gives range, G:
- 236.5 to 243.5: 44.8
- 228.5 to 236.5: 44.5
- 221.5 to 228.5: 41.4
